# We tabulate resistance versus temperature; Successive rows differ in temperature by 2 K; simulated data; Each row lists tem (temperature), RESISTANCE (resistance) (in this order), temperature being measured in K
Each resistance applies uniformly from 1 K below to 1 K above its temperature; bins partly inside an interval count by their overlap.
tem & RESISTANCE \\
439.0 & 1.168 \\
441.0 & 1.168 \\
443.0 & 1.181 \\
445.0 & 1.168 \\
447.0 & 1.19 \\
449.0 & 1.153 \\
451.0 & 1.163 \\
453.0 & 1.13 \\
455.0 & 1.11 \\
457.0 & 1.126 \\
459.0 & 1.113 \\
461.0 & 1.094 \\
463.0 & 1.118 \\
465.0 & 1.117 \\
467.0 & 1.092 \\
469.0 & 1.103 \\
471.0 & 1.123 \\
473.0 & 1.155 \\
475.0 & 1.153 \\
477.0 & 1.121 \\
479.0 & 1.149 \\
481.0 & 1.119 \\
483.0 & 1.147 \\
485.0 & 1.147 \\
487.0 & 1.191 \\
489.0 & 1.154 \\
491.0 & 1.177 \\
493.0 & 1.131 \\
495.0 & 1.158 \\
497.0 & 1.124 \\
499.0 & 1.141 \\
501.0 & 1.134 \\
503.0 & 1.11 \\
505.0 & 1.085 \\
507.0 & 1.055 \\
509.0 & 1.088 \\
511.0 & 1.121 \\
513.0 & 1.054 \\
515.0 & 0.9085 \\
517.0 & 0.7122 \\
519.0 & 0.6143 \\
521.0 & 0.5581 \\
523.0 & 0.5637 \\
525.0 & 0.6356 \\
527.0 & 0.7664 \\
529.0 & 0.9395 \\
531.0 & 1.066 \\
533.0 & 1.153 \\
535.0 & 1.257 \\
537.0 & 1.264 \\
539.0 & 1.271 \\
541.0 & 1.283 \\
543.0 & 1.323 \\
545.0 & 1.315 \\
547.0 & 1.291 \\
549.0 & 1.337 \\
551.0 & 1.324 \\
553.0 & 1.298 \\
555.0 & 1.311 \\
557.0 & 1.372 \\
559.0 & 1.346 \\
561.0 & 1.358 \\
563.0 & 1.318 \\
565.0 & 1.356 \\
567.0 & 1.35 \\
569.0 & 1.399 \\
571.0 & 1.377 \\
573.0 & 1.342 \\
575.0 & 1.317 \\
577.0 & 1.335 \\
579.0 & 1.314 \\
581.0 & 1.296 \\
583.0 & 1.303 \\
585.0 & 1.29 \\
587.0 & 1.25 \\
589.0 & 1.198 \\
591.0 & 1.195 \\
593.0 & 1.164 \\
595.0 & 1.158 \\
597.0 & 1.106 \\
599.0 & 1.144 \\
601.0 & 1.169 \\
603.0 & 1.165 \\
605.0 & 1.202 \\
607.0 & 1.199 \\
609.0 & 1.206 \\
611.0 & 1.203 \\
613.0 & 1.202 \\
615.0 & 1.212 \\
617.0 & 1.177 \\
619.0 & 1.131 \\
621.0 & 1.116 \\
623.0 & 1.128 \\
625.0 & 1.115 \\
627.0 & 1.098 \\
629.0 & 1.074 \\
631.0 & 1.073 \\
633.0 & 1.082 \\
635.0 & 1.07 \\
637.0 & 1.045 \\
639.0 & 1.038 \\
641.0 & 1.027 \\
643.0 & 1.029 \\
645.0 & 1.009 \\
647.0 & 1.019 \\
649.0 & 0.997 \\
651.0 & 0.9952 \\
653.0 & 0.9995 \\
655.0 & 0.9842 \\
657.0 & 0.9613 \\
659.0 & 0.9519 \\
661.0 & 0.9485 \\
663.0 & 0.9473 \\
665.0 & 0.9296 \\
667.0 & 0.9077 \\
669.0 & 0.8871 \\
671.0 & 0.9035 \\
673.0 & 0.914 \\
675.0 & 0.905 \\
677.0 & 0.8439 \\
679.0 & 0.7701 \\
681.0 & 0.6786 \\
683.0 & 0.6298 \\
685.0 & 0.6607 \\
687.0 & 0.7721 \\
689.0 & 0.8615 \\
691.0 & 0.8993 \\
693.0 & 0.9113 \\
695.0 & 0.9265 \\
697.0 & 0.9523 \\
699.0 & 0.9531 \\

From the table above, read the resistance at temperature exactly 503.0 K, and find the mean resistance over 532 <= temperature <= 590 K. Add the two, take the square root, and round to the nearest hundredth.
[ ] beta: 1.56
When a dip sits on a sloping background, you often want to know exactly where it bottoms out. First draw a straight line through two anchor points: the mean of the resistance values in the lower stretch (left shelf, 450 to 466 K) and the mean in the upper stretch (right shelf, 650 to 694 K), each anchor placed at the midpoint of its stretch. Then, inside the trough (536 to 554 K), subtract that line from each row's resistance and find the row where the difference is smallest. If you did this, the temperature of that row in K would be 537.0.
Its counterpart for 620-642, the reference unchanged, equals 641.0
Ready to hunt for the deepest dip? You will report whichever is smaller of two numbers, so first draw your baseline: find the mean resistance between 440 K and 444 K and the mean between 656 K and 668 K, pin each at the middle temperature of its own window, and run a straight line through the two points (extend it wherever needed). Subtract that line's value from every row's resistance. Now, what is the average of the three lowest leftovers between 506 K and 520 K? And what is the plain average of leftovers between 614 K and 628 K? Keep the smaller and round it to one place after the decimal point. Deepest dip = -0.3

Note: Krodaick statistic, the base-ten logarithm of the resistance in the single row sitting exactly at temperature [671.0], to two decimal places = -0.04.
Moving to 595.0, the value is 0.06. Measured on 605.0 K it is 0.08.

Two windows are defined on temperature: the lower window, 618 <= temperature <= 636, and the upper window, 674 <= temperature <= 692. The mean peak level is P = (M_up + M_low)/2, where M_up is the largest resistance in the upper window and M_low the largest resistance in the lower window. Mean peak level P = 1.02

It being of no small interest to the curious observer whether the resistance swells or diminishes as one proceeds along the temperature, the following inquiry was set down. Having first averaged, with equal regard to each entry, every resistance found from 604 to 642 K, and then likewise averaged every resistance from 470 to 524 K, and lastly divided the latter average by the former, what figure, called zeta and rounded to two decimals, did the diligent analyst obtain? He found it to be 0.93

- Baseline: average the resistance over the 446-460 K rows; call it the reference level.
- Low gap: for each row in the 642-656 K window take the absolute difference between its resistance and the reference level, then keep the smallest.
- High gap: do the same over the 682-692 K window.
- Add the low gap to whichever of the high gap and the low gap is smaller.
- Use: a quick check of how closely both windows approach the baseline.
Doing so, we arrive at 0.22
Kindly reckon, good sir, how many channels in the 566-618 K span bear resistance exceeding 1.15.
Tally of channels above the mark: 24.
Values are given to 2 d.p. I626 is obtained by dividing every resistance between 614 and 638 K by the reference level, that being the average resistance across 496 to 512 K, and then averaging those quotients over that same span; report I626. 1.00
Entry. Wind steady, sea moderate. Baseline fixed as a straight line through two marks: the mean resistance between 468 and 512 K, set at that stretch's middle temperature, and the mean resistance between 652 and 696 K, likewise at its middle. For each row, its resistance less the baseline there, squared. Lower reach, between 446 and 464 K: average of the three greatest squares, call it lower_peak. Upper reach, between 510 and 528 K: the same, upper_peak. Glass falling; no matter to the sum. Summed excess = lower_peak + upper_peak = 0.26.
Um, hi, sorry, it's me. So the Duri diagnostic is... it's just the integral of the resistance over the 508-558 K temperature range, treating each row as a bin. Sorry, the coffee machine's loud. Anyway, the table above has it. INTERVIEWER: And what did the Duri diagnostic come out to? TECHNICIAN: 54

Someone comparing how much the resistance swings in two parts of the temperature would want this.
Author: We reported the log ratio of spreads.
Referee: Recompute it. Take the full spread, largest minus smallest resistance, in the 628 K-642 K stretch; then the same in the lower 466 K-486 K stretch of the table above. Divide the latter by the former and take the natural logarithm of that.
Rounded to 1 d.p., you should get 0.1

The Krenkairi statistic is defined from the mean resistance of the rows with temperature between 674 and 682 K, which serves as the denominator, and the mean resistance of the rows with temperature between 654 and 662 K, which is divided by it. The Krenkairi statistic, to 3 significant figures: 1.20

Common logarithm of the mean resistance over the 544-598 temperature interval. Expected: 0.11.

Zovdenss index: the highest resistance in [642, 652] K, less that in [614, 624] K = -0.18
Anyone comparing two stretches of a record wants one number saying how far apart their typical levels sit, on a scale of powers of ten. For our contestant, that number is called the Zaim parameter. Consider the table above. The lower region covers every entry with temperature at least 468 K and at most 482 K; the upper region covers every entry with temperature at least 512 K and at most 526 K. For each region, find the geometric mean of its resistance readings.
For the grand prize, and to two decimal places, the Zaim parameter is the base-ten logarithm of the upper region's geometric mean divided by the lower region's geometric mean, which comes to -0.21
